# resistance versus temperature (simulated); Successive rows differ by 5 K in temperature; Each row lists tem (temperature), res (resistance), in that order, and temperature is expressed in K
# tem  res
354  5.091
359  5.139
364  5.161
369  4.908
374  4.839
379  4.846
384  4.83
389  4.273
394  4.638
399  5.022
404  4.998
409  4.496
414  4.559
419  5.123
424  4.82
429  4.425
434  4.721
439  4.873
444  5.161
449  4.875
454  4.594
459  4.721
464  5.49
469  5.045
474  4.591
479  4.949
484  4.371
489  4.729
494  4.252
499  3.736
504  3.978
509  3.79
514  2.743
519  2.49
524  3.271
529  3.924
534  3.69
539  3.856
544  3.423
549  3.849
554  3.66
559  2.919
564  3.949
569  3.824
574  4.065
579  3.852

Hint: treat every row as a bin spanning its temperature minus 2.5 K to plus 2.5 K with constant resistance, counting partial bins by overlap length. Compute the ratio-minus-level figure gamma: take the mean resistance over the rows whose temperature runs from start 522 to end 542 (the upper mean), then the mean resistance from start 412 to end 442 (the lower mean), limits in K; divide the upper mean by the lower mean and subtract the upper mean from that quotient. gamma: -2.9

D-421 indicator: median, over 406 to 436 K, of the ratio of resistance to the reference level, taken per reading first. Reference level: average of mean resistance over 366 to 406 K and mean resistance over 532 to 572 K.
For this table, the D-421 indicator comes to 1.099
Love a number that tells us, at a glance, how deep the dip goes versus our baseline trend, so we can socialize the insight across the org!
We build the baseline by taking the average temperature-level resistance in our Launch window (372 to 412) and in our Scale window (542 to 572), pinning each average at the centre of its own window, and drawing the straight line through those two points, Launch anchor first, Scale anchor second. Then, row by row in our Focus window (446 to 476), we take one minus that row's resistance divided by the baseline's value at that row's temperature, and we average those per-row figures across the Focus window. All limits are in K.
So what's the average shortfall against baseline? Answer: -0.147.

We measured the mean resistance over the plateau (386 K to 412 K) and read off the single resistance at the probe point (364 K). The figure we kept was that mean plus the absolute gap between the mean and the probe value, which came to 5.2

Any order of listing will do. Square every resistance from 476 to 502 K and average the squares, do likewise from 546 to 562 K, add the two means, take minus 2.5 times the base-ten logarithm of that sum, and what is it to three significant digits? -3.76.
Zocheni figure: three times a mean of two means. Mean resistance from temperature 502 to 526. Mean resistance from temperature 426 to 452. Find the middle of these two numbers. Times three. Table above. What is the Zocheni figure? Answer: 12.1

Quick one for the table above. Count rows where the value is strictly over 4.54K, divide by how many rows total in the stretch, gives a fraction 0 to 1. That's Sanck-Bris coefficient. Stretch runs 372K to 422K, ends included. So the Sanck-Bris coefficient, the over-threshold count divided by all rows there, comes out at 0.8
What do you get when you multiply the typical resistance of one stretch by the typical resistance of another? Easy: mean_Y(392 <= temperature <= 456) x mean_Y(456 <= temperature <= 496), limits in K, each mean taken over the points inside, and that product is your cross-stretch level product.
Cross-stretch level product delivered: 22.9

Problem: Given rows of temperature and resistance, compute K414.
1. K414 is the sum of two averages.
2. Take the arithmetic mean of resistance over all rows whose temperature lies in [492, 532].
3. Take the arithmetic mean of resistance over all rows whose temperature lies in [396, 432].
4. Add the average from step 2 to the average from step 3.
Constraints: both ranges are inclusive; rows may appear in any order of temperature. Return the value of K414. 8.3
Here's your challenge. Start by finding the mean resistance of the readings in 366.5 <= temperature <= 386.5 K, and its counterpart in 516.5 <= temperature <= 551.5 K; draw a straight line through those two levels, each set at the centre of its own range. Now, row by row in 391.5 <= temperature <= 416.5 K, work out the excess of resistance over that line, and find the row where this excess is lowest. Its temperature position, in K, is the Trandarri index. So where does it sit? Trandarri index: 409 K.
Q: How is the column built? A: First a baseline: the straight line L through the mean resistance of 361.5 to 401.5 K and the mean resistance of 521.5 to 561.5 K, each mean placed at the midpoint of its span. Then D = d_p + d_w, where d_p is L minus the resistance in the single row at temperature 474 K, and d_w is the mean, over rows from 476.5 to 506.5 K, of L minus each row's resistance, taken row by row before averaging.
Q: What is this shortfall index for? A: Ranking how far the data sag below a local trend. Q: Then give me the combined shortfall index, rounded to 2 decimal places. -0.87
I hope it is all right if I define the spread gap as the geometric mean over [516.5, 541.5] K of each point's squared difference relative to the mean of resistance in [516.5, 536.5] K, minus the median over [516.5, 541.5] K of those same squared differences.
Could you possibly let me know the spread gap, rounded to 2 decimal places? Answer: -0.13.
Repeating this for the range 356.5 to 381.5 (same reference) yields 0.21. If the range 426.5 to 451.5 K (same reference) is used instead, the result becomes -0.25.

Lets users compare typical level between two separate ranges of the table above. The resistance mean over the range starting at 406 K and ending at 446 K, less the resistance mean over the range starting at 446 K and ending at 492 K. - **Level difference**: -0.05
